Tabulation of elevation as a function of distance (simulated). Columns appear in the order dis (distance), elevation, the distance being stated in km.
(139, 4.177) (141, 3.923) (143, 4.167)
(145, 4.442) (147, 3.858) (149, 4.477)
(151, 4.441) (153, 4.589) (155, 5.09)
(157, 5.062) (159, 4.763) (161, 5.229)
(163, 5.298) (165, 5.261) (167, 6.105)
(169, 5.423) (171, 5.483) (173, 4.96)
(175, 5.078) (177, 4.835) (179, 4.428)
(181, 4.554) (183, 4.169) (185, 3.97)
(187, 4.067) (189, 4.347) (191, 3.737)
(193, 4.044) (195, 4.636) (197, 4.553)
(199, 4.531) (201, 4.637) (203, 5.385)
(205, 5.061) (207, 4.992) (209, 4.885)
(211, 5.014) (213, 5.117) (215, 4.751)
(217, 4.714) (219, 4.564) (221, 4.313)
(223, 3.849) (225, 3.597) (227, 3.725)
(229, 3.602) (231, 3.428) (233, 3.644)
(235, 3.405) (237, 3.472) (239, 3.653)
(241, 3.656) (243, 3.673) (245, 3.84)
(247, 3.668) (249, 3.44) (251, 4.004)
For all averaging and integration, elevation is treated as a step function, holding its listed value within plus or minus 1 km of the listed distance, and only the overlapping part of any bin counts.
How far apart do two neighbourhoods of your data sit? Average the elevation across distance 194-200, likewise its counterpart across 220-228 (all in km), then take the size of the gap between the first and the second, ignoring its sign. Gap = 0.70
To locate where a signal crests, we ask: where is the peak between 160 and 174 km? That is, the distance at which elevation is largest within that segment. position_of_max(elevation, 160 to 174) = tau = 167 km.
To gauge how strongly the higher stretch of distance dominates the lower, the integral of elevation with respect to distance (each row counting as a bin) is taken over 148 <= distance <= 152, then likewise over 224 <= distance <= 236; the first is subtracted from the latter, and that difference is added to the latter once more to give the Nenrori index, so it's 68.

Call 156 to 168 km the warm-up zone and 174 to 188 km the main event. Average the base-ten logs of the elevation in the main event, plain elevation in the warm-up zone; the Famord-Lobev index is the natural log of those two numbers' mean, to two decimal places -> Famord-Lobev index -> 1.09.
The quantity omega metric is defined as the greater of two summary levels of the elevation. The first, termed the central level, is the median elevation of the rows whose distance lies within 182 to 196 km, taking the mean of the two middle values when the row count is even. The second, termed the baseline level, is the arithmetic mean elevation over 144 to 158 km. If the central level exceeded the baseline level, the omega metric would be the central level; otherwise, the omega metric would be 4.6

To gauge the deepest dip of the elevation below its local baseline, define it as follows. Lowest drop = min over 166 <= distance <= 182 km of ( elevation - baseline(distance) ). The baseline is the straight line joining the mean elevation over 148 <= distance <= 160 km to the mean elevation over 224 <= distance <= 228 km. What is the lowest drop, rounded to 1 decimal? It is 0.1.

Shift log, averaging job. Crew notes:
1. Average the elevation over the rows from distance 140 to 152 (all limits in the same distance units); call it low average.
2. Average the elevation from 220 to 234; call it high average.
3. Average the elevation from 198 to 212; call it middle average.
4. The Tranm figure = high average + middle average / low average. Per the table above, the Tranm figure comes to 4.91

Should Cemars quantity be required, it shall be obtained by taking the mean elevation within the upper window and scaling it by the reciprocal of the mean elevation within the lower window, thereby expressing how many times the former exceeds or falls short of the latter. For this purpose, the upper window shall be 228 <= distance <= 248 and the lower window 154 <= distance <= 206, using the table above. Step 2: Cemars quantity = 0.75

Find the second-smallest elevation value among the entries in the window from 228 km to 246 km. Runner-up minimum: 3.428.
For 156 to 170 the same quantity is 5.062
